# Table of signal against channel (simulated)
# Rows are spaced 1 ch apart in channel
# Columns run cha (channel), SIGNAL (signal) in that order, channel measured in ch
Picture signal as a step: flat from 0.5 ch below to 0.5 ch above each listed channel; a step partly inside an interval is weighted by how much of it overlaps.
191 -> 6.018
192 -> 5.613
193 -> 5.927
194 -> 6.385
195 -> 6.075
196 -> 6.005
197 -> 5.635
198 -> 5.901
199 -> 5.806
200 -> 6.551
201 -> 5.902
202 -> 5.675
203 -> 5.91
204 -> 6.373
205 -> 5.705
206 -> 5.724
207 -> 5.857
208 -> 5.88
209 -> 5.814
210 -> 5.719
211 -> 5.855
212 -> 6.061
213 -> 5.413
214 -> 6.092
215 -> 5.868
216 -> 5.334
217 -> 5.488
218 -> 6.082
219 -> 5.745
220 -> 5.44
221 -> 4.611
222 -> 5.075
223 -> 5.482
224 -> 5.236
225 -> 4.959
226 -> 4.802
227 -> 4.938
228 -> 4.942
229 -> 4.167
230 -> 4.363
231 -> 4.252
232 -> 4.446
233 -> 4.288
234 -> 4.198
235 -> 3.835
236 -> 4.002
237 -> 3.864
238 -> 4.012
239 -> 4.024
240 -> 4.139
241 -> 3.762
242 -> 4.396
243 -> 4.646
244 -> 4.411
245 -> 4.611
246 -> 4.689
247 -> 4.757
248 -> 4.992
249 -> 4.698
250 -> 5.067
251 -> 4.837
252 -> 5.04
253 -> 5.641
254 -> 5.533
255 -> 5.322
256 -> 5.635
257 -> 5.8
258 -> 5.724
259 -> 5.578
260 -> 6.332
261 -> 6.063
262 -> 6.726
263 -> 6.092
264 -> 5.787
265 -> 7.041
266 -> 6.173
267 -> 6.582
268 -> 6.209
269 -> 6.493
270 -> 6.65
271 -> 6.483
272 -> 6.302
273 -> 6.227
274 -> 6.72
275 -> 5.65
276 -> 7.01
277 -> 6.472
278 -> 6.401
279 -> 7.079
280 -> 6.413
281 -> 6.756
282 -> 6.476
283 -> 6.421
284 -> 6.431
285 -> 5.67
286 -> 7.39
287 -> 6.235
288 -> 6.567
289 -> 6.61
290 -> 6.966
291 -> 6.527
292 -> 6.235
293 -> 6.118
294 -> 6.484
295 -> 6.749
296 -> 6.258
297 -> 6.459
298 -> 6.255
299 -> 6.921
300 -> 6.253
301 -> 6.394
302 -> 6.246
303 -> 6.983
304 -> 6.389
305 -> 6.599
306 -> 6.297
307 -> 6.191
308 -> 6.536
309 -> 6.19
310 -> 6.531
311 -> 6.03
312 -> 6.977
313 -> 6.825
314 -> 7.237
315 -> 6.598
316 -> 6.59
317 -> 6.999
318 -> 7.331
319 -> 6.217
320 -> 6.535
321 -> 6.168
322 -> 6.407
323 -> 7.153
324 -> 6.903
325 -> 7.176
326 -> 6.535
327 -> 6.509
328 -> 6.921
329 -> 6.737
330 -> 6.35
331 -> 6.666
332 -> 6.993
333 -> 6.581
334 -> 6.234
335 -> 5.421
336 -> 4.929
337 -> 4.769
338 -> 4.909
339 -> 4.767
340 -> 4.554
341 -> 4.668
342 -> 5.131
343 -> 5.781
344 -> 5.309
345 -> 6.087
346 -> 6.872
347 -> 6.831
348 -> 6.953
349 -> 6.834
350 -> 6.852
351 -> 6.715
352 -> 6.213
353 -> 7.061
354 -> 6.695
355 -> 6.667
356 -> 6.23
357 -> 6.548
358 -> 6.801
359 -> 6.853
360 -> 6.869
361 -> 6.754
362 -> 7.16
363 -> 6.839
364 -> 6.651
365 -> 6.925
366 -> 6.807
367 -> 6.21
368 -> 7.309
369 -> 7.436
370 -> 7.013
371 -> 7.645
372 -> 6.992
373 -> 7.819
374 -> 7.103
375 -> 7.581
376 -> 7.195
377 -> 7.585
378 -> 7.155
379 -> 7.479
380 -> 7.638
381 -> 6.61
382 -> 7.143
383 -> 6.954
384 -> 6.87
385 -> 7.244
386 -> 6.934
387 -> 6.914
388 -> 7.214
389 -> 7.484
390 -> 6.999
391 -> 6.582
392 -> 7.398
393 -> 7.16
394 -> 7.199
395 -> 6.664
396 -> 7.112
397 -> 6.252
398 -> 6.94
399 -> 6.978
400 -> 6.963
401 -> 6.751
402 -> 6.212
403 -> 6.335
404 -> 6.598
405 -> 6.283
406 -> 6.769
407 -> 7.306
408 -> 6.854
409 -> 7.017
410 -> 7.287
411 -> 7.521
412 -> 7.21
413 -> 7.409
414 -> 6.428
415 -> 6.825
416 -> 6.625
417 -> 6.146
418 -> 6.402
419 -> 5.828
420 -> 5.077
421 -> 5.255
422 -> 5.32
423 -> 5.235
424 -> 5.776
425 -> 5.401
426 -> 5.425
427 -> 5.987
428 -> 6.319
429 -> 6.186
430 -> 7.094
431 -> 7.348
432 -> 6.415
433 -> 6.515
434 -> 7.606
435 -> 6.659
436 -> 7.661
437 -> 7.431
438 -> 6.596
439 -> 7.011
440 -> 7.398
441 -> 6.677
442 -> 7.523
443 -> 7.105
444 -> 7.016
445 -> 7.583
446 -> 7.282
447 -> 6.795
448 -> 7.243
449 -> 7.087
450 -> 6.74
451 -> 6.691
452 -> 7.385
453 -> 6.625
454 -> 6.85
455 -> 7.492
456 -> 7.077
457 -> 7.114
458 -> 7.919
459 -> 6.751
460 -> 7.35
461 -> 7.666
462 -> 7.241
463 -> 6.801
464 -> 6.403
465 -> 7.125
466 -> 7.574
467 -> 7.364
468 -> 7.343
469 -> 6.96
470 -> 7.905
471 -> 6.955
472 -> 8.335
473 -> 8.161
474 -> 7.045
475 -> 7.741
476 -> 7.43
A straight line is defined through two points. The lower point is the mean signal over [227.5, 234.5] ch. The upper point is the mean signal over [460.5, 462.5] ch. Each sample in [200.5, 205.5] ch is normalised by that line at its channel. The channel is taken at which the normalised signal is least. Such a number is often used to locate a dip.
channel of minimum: 205 ch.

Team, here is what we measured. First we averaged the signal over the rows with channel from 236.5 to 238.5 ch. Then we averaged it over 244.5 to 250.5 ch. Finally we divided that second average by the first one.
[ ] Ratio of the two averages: 1.22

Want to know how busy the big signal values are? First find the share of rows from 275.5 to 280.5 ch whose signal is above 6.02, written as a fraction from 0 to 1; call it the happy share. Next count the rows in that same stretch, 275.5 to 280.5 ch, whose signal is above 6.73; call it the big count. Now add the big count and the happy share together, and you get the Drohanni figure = 3.0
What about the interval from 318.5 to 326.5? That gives 4.0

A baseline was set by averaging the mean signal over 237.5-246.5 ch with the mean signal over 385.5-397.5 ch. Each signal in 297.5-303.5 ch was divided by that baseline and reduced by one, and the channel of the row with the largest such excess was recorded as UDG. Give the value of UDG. 303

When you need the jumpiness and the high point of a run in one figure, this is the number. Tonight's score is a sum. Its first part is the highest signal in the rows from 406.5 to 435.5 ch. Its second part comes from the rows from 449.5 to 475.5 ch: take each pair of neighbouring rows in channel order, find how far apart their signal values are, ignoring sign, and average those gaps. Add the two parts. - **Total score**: 8.2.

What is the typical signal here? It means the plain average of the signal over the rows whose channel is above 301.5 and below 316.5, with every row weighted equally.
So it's 6.5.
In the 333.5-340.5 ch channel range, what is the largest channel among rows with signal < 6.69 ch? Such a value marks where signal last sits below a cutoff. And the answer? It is 340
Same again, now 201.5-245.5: 245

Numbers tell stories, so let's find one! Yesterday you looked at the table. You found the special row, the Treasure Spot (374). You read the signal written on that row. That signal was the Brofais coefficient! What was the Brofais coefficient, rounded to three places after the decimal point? 7.103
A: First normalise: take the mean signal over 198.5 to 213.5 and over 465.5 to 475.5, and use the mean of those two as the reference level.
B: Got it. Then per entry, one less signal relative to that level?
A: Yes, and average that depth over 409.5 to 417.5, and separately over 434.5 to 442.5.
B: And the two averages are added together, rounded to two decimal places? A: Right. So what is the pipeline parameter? -0.09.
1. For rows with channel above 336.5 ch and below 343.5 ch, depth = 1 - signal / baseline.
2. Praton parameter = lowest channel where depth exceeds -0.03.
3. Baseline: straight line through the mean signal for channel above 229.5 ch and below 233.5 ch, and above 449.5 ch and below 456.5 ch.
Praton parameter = 337 ch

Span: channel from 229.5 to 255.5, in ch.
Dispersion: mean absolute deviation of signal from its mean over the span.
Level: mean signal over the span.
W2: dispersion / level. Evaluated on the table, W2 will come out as 0.093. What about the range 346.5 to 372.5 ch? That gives 0.033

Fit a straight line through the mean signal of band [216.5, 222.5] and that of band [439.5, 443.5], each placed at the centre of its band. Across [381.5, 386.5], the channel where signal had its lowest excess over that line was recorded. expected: 384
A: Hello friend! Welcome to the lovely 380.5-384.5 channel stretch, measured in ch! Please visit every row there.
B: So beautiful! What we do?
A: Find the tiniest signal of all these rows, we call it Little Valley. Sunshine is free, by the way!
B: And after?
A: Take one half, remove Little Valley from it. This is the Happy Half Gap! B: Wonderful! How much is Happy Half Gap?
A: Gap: -6.1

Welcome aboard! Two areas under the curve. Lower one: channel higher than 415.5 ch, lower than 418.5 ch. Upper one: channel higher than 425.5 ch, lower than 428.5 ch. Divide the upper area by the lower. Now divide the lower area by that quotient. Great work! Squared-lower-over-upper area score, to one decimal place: 20.7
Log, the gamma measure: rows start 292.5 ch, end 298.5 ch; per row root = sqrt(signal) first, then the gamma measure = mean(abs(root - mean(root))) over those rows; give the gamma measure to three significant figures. 0.0349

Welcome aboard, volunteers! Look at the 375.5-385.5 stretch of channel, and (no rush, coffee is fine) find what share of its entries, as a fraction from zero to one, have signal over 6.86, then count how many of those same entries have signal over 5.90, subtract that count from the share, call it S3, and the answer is -9.1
